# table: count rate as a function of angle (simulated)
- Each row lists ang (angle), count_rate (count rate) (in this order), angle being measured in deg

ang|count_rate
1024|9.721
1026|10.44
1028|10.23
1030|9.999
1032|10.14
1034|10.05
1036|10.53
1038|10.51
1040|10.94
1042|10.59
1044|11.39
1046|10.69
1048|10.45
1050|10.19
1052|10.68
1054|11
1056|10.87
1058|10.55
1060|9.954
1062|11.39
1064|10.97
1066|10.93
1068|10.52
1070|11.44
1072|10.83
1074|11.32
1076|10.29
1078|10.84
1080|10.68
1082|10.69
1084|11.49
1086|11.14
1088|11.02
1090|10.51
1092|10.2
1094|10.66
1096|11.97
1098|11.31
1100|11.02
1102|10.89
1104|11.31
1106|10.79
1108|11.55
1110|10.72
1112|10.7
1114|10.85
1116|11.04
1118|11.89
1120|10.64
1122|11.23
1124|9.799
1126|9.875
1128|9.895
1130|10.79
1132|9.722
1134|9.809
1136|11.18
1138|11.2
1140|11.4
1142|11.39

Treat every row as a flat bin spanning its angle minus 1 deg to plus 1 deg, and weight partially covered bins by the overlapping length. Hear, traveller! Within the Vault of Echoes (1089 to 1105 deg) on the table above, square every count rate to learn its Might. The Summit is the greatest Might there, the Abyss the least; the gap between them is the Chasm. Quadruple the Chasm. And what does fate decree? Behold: 157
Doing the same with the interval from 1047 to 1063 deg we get 123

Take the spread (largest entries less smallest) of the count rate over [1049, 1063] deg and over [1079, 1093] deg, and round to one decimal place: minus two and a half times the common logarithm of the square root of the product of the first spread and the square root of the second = -0.3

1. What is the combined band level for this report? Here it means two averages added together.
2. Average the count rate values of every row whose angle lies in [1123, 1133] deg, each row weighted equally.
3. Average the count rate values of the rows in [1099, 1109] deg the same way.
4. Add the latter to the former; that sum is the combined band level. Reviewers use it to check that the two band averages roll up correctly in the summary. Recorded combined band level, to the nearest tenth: 21.1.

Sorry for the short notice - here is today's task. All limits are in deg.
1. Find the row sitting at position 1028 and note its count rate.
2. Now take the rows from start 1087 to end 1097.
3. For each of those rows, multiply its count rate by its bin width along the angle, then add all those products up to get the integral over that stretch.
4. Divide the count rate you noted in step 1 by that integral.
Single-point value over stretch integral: 0.094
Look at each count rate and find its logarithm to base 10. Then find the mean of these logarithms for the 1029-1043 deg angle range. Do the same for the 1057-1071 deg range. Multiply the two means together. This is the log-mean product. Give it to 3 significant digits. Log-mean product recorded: 1.05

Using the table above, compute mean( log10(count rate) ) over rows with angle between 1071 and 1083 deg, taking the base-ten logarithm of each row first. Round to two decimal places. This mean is 1.03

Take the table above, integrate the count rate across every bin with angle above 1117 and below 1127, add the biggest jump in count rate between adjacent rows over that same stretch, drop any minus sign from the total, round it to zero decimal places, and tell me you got 108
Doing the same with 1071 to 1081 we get 109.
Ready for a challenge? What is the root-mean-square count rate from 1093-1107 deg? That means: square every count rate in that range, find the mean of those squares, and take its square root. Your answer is 11.1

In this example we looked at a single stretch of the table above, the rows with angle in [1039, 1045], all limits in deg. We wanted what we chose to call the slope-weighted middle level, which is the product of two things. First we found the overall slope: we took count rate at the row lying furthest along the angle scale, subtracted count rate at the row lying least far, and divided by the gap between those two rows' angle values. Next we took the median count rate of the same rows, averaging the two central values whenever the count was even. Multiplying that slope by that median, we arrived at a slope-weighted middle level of 1.2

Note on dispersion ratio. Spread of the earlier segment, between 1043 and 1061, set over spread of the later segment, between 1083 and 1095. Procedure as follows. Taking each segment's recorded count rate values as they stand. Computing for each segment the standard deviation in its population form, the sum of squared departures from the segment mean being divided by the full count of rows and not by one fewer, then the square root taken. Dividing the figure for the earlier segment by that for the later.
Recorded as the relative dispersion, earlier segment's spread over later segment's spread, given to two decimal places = 0.94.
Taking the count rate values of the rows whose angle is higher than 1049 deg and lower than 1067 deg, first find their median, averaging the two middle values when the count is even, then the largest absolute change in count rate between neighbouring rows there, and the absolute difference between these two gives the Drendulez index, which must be 9.4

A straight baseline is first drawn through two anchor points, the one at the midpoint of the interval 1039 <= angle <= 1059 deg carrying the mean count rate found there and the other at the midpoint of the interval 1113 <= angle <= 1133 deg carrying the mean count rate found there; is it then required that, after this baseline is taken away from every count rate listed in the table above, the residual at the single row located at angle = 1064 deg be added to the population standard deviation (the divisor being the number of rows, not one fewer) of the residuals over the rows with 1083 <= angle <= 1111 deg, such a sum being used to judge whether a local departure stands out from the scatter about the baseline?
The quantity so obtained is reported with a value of 0.72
